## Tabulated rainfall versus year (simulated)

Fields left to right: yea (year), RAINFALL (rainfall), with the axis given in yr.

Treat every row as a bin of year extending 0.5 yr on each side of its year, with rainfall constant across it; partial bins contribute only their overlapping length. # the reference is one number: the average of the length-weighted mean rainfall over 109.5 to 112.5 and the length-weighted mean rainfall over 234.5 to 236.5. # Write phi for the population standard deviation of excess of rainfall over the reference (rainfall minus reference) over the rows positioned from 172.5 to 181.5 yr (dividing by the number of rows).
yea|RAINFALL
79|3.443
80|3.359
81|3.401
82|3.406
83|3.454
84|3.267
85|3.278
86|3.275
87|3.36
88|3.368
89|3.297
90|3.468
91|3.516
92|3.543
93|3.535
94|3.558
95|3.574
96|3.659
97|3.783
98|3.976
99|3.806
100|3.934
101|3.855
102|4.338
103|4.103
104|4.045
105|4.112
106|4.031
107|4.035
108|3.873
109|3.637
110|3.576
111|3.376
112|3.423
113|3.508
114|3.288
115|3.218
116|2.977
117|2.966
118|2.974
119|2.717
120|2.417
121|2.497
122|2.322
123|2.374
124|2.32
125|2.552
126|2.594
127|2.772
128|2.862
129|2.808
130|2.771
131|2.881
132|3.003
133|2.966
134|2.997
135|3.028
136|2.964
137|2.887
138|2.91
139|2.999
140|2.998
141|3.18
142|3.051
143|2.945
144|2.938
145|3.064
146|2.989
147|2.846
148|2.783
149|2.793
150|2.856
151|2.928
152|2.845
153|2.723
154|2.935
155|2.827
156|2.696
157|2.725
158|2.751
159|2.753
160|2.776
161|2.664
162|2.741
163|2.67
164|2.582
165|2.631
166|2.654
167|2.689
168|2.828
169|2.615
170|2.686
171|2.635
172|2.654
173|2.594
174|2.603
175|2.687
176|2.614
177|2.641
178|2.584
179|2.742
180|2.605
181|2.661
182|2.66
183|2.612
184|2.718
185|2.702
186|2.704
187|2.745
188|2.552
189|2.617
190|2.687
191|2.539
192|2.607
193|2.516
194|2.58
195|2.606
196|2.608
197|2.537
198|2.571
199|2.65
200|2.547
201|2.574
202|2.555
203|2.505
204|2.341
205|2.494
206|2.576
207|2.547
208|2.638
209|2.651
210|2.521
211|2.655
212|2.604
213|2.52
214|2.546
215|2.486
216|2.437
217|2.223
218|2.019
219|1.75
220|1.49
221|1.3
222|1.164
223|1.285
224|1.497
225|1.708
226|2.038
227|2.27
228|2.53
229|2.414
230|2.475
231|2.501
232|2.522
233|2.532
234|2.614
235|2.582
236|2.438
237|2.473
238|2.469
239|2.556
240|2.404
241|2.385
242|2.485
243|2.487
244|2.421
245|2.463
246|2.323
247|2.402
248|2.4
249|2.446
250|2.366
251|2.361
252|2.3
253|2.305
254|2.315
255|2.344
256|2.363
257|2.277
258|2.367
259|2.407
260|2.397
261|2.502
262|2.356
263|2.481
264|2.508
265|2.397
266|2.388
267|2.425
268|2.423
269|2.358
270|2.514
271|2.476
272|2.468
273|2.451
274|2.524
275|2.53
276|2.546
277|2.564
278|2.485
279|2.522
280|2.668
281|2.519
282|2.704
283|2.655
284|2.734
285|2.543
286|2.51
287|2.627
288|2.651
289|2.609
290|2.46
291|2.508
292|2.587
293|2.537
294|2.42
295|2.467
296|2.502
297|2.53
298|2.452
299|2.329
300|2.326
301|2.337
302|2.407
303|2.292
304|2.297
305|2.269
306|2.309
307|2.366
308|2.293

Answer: 0.049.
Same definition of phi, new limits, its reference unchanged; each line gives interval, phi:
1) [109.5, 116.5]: 0.186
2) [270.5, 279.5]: 0.036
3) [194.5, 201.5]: 0.036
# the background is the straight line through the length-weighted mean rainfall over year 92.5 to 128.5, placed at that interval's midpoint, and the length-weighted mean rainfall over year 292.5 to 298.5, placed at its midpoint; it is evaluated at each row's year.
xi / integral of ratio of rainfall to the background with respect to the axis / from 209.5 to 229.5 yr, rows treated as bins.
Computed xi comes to 14.6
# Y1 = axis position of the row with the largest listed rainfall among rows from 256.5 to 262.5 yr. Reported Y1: 261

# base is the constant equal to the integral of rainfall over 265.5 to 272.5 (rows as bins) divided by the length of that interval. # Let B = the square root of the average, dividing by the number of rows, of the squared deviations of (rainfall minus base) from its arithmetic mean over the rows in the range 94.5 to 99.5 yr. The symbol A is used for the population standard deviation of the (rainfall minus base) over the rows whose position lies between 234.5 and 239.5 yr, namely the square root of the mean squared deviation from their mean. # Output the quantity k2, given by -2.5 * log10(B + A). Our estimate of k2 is 1.8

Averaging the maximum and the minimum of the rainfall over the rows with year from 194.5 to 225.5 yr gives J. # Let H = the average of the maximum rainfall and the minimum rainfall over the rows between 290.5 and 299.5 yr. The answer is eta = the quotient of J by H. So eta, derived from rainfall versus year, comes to 0.78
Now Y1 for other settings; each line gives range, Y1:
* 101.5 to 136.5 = 102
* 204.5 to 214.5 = 211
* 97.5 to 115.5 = 102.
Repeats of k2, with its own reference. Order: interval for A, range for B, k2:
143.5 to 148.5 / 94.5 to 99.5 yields 1.6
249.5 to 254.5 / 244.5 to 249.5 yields 2.8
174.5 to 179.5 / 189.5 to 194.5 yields 2.3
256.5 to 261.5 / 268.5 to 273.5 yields 2.3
